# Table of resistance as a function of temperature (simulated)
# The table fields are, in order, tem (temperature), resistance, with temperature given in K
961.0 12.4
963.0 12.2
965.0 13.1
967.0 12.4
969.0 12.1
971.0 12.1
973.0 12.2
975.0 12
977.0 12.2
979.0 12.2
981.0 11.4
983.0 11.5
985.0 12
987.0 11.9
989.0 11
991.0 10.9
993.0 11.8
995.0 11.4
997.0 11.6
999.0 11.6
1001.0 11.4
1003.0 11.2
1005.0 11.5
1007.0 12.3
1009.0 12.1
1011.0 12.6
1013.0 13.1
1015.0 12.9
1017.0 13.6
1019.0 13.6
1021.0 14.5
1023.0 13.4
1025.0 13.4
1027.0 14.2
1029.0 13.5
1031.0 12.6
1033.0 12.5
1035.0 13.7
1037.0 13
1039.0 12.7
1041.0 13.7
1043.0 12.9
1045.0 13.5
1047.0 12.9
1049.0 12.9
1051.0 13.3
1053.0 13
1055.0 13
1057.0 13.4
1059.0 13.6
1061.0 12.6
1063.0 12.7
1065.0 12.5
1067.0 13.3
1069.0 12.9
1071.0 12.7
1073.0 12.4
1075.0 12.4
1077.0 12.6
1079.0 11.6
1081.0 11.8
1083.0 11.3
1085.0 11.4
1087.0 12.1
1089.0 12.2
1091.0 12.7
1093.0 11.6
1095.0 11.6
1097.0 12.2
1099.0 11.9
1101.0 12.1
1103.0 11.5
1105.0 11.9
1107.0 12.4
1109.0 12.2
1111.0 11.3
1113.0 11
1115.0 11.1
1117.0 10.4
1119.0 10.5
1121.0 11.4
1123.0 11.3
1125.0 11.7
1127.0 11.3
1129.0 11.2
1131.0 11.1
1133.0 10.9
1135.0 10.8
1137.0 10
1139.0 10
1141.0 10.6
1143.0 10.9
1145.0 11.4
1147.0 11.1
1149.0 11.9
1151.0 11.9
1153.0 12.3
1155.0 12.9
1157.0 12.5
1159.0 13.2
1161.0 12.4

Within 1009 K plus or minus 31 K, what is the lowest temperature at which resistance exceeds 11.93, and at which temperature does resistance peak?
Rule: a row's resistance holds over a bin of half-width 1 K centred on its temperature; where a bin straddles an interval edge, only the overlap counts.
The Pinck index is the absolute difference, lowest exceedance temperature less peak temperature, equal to 42 K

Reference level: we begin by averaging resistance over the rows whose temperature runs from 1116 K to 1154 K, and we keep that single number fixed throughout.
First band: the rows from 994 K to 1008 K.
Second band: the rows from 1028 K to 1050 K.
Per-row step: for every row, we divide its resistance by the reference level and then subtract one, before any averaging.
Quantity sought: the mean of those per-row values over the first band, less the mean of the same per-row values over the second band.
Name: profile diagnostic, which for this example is -0.14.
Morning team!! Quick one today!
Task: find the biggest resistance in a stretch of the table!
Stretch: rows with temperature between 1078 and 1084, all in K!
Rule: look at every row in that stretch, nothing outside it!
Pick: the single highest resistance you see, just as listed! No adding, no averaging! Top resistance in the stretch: 11.8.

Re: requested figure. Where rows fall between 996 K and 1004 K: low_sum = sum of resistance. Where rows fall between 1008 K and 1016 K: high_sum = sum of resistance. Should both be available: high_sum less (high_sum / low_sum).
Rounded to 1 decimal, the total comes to 49.6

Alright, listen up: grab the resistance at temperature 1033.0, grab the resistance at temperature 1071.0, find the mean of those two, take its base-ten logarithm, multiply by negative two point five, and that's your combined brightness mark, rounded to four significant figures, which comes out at -2.751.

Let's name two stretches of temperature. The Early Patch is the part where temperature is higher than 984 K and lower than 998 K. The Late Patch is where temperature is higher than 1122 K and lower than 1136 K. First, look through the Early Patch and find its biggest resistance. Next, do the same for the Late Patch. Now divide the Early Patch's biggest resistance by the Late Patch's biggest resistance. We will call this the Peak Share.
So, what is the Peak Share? 1.03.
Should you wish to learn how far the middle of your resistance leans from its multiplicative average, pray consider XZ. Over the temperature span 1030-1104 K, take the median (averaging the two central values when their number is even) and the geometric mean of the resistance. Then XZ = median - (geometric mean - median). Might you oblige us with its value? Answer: 12.7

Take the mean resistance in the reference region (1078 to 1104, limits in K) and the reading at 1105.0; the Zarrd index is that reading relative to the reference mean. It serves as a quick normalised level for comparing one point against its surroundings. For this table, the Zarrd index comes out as 1.00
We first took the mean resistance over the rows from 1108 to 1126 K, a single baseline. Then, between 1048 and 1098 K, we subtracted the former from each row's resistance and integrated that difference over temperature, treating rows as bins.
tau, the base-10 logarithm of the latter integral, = 1.80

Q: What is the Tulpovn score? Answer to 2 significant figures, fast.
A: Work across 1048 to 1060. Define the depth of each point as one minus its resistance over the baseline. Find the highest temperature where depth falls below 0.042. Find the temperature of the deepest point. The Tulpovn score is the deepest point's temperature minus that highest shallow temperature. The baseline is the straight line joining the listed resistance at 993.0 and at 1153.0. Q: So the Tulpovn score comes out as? -10 K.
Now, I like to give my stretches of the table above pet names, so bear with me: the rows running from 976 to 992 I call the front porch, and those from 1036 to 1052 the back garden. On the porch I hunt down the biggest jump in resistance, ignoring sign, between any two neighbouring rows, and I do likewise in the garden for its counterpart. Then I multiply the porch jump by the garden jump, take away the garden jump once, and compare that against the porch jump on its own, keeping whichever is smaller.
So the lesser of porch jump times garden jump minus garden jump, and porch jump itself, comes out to -0.10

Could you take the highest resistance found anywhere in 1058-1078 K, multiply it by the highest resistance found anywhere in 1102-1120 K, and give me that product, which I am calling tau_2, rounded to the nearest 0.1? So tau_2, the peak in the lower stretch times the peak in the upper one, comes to 168.6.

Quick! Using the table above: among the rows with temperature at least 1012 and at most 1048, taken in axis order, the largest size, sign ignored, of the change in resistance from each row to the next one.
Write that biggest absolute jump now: 1.20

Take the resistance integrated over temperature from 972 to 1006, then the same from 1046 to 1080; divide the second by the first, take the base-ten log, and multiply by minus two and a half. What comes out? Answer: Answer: -0.105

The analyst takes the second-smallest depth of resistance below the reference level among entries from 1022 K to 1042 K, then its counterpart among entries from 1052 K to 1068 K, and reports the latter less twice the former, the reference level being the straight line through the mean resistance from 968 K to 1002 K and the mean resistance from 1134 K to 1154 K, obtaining 2.4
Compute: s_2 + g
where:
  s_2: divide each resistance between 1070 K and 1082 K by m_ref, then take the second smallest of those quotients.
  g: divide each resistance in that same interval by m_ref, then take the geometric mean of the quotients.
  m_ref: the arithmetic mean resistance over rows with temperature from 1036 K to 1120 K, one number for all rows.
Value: 1.95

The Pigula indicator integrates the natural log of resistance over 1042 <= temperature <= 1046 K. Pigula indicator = 10.3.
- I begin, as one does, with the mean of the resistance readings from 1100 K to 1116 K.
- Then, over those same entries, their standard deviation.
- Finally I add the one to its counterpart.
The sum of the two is 12.2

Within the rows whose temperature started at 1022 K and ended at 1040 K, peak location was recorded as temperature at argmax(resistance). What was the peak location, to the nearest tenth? 1027.0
